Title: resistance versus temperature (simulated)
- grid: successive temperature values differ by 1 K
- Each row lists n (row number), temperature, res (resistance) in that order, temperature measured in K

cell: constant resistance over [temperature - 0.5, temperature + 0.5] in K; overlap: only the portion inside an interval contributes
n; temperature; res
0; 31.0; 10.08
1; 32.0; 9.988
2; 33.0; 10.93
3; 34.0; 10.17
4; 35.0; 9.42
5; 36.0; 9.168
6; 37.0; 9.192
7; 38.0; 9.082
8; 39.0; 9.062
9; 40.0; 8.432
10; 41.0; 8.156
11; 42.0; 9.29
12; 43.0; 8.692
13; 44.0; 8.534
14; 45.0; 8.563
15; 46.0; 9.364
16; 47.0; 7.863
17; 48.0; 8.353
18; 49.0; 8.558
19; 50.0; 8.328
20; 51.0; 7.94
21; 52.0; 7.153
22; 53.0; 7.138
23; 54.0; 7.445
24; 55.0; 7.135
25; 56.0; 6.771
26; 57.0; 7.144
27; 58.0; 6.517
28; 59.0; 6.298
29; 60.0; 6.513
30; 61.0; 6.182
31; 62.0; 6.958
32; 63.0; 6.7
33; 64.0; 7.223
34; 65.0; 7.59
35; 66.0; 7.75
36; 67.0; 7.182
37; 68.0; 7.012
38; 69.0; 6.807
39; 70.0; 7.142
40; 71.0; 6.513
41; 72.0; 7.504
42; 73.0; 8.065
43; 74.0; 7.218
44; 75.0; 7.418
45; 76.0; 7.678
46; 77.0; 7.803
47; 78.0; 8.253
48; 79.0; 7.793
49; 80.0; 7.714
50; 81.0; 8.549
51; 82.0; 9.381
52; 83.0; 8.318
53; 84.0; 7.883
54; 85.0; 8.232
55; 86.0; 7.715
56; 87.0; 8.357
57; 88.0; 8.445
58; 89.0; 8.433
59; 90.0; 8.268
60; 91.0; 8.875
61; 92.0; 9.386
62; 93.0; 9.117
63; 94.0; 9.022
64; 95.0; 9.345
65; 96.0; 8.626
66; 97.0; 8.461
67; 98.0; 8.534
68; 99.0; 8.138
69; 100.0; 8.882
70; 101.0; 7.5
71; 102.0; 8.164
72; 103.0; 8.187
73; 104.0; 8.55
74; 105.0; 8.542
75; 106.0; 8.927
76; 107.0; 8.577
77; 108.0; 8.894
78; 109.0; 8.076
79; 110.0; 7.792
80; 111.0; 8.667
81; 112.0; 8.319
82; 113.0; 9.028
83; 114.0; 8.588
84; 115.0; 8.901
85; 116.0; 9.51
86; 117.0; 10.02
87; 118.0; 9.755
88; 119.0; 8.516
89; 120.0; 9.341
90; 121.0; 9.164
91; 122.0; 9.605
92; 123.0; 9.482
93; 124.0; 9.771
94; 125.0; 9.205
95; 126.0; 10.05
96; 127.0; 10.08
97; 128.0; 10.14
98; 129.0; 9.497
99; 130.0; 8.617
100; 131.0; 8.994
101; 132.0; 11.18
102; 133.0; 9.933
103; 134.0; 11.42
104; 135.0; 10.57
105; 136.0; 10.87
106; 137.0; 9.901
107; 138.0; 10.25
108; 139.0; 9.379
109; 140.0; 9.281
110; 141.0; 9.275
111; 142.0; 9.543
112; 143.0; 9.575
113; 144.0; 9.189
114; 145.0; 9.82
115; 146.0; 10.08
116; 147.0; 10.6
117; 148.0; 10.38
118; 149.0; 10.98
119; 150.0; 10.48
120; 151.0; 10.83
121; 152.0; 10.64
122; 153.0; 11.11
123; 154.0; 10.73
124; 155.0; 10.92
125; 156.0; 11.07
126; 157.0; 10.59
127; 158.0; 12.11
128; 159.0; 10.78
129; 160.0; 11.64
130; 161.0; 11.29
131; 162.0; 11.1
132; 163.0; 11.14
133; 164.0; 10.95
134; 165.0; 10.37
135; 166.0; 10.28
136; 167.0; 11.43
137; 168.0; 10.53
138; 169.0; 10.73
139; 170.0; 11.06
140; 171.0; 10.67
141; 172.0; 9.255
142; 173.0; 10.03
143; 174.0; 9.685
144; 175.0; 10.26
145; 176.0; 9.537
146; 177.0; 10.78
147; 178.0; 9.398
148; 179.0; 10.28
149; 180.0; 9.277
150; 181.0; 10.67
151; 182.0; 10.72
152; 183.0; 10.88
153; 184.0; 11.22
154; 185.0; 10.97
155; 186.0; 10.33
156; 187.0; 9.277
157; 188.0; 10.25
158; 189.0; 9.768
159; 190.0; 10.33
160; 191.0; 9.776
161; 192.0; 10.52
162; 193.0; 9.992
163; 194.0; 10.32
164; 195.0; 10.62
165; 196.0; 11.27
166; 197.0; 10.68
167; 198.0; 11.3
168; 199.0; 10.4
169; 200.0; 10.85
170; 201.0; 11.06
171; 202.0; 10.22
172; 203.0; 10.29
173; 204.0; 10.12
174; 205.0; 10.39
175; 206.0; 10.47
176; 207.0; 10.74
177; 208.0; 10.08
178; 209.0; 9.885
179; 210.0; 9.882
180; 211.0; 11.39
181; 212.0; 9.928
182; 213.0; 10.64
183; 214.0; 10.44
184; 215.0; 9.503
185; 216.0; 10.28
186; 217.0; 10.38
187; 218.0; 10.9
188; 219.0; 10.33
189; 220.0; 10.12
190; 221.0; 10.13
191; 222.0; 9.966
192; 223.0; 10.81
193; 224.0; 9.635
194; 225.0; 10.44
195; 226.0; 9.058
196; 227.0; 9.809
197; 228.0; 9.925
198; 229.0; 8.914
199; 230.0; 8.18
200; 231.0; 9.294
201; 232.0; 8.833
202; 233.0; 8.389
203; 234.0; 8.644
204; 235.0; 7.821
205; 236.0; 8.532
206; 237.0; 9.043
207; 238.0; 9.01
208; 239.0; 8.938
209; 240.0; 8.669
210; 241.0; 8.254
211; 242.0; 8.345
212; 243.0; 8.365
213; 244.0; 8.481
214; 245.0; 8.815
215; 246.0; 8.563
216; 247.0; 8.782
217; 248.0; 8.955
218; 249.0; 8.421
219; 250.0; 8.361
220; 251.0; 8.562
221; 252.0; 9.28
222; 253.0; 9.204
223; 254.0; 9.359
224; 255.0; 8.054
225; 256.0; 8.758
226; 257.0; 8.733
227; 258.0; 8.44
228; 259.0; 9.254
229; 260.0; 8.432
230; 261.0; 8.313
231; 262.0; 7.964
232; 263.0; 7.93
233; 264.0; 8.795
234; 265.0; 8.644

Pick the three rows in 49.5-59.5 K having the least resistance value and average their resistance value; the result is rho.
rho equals 6.5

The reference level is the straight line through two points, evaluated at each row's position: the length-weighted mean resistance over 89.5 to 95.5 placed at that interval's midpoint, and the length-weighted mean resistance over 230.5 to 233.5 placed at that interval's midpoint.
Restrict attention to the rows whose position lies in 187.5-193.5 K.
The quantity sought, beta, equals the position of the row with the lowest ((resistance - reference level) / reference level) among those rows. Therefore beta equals 189.0 K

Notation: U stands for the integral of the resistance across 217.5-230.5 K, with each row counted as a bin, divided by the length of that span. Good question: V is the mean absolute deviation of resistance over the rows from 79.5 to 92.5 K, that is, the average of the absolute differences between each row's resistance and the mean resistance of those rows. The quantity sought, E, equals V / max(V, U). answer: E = 0.039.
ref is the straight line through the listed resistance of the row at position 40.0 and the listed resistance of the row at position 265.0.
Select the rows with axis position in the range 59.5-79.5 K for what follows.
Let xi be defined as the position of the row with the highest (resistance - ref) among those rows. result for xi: 78.0 K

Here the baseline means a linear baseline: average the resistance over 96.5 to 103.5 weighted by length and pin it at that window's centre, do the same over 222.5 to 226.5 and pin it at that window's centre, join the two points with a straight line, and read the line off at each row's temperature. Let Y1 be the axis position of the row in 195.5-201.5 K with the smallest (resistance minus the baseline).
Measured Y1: 199.0 K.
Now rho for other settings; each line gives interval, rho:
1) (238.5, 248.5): 8.3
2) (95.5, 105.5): 7.9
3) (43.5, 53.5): 7.4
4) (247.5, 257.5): 8.3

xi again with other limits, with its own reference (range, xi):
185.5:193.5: 192.0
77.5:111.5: 82.0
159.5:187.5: 160.0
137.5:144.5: 138.0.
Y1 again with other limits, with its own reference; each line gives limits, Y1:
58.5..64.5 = 61.0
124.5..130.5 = 130.0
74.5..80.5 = 75.0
